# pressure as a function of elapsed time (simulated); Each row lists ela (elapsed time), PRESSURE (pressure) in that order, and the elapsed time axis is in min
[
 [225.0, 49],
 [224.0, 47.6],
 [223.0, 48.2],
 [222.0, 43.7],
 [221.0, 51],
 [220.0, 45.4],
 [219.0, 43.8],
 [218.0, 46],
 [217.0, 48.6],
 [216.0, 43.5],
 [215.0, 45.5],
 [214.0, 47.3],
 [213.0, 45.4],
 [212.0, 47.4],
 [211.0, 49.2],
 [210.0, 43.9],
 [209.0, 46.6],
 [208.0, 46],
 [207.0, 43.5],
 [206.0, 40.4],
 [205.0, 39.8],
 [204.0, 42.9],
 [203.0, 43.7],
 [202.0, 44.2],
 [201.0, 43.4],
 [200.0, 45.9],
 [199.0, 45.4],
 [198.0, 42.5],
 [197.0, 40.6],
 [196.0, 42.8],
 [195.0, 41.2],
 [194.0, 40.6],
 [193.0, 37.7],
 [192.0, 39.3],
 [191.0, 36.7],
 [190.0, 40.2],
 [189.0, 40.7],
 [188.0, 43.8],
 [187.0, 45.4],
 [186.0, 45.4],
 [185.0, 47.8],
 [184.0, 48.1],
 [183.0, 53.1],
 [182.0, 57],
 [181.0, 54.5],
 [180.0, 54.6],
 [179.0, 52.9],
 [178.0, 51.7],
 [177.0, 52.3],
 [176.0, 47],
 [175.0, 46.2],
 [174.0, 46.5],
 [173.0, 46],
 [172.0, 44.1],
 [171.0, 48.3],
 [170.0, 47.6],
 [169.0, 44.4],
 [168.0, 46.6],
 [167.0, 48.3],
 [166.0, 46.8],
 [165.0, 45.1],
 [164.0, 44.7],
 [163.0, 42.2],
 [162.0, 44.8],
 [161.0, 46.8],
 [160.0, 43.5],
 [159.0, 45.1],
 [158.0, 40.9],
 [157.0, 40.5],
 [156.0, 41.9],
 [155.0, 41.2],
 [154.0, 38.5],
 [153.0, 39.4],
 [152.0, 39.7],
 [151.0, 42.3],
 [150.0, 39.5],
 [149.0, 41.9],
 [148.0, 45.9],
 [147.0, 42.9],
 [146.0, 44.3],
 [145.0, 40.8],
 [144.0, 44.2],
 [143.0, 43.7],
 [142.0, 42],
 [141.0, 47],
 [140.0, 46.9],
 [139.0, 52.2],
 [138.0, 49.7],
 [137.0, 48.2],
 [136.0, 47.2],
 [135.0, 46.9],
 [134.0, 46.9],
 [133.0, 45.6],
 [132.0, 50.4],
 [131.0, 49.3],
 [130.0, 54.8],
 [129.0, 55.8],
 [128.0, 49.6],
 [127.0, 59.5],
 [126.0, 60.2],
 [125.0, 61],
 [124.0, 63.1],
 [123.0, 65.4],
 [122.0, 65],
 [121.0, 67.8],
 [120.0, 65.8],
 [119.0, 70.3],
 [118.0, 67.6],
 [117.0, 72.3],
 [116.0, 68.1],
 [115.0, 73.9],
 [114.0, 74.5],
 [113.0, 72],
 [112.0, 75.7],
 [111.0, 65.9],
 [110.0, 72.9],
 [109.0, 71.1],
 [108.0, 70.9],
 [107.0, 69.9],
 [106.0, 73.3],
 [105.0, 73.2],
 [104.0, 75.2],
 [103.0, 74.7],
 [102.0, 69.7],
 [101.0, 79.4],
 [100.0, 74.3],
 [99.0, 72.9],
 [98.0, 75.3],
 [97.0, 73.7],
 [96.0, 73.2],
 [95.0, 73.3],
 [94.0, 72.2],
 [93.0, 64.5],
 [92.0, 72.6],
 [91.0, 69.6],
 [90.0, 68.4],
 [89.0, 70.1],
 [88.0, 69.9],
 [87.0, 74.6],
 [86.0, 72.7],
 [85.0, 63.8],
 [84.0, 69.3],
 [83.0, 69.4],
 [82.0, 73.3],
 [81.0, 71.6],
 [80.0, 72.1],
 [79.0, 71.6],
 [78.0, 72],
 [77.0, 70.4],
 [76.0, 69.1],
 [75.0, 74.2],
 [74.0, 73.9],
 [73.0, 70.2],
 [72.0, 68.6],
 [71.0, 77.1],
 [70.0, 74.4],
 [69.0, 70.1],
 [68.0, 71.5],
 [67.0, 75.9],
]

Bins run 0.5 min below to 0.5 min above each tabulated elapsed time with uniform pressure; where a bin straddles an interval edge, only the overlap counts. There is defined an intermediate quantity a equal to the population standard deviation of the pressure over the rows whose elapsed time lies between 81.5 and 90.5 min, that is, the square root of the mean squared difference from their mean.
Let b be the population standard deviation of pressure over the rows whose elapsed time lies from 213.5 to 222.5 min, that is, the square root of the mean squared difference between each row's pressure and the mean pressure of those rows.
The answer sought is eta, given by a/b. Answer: 1.27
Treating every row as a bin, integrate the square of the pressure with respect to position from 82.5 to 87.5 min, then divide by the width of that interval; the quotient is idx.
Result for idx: 4908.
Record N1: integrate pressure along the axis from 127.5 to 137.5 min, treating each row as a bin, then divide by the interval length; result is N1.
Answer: 49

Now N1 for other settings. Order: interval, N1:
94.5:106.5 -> 74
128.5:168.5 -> 45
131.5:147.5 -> 46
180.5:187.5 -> 50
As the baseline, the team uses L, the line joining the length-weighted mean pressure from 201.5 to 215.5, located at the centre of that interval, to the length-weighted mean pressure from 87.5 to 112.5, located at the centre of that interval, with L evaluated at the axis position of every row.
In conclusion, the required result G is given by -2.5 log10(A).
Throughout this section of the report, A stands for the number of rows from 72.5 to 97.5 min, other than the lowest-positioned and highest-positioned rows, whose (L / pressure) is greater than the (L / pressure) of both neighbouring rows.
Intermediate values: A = 8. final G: -2.26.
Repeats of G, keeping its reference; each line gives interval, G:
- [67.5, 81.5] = -1.51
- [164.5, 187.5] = -1.75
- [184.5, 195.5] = -1.19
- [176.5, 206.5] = -2.11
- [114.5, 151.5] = -2.70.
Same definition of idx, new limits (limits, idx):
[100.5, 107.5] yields 5431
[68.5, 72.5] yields 5275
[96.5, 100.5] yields 5484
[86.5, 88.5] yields 5226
